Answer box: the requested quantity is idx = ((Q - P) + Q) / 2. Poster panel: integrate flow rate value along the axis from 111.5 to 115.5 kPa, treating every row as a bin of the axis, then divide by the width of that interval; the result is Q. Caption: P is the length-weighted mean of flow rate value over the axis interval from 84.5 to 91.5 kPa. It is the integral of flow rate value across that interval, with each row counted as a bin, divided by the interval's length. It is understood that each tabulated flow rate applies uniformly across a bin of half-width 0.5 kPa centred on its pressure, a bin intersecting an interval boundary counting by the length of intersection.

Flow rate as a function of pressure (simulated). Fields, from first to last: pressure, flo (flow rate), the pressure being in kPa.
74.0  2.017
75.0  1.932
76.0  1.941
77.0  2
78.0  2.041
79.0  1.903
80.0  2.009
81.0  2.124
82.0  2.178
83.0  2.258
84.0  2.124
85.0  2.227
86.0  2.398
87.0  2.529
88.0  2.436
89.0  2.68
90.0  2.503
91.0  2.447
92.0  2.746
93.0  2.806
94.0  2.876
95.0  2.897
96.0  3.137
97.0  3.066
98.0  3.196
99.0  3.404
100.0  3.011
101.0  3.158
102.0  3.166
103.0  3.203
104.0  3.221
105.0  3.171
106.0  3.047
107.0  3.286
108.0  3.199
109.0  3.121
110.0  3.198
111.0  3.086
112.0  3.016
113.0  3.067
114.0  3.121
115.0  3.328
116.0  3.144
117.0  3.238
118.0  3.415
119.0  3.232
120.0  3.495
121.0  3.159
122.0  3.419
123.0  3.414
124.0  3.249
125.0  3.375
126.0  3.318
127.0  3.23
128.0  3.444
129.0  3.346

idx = 1.90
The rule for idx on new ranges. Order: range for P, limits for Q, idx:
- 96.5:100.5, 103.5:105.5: 1.61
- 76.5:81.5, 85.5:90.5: 1.50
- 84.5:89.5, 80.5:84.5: 0.94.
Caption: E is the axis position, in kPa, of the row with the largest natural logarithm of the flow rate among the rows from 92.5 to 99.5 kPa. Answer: 99.0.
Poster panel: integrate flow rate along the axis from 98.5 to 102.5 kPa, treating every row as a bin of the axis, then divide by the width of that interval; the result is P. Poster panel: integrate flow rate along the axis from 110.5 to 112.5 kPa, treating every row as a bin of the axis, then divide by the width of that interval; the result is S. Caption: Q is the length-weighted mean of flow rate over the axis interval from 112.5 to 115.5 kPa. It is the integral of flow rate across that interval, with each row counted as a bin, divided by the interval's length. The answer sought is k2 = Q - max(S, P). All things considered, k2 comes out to -0.01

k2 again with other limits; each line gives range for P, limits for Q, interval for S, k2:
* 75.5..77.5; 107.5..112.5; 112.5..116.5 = -0.04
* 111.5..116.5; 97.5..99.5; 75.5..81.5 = 0.16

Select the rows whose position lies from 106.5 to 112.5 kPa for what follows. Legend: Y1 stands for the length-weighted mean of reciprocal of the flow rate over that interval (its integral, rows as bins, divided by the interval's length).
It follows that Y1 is 0.32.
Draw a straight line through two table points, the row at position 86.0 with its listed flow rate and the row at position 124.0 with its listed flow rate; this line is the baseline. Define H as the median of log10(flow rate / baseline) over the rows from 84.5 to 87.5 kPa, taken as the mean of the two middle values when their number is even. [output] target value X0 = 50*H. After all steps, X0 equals 0.0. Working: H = 0.00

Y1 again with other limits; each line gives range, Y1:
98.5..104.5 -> 0.31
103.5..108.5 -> 0.31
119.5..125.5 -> 0.30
